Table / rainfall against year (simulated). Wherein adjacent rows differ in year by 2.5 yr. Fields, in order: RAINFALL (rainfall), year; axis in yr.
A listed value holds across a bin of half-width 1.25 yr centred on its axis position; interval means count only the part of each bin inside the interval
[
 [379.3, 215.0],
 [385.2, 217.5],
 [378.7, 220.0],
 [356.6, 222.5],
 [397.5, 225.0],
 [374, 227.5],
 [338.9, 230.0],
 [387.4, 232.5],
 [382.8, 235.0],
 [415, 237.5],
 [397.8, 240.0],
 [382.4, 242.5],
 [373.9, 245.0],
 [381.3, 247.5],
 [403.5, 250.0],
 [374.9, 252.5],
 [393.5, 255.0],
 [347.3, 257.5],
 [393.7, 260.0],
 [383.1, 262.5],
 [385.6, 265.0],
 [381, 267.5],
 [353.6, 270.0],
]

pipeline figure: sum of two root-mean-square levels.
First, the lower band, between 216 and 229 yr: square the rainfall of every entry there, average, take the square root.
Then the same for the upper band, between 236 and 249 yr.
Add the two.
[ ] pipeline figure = 769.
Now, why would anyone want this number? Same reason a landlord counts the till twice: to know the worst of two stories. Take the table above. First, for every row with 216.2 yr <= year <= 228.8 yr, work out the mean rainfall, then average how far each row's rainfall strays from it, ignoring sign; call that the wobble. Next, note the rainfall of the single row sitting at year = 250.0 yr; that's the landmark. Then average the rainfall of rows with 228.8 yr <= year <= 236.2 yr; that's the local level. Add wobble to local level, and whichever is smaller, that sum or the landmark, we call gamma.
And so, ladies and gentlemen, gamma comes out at 380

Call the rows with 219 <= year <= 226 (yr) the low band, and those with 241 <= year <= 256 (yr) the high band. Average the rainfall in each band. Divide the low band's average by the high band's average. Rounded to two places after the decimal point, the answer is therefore 0.98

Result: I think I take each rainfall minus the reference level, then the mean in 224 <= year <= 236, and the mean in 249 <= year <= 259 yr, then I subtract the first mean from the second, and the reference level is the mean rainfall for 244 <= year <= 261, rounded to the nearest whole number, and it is 4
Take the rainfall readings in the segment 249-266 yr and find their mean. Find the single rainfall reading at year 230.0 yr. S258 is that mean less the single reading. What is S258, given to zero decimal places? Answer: 44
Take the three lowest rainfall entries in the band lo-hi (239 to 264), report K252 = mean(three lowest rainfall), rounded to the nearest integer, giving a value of 365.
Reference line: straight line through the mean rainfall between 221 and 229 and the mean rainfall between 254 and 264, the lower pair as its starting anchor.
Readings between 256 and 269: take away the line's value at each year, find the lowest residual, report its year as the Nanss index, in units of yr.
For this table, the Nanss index 257.5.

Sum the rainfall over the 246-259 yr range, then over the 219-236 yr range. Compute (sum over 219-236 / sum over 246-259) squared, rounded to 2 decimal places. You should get 1.89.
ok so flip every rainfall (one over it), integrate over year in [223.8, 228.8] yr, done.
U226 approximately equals 0.0130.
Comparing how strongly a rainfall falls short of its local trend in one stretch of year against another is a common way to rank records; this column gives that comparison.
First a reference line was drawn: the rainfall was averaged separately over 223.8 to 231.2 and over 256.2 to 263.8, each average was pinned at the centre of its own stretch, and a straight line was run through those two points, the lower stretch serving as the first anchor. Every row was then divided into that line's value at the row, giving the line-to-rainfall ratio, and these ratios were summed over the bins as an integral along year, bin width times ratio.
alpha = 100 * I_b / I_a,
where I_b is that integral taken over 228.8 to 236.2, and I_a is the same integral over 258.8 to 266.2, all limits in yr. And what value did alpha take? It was 104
